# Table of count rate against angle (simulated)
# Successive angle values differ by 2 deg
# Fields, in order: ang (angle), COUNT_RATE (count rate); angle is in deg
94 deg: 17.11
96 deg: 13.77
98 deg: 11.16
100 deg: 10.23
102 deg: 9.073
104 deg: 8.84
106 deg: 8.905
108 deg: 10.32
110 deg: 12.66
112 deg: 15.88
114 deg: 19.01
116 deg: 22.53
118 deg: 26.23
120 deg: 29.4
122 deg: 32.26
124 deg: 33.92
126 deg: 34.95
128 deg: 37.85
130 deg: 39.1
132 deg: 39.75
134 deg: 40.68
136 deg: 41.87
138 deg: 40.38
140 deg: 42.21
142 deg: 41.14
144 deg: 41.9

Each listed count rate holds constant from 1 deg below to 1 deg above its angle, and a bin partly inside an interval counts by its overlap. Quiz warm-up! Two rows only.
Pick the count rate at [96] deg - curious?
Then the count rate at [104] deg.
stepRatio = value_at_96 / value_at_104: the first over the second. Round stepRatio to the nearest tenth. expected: 1.6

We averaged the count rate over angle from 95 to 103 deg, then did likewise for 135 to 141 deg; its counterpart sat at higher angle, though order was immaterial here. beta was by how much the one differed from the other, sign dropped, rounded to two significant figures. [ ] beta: 30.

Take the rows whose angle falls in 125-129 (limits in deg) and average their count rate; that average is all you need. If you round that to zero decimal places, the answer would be 36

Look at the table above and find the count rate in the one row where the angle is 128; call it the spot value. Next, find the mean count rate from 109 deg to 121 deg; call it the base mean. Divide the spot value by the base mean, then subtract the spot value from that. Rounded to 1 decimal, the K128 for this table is -36.0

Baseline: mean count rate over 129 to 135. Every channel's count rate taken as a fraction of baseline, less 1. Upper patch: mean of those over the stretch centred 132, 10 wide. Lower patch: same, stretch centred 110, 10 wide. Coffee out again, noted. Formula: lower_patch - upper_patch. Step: -0.66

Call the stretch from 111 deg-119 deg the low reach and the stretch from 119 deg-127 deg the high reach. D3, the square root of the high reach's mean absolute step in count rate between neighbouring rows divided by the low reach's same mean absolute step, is 0.7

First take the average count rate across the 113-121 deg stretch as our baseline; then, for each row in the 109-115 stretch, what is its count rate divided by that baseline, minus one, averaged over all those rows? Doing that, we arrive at -0.35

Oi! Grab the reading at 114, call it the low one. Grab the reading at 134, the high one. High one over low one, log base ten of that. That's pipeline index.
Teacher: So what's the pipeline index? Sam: 0.3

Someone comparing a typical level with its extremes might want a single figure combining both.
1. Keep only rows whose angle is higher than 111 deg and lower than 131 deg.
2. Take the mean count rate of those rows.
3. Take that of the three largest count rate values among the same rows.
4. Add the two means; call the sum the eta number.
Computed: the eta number 66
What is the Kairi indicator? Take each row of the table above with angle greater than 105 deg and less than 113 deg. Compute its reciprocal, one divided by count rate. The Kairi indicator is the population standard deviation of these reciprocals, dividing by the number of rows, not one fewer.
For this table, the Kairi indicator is 0.019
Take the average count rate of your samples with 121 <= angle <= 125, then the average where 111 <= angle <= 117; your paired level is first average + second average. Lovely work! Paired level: 52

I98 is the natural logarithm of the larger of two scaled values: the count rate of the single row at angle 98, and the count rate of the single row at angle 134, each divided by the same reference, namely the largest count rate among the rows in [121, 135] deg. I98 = 0.00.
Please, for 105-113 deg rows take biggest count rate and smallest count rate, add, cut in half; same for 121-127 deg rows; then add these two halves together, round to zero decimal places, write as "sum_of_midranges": 46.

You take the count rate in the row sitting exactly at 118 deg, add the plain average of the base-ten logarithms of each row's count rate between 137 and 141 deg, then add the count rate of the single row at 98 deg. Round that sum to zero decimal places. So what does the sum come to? 39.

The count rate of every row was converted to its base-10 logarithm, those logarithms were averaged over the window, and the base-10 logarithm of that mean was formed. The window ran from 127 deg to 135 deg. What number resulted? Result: 0.20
